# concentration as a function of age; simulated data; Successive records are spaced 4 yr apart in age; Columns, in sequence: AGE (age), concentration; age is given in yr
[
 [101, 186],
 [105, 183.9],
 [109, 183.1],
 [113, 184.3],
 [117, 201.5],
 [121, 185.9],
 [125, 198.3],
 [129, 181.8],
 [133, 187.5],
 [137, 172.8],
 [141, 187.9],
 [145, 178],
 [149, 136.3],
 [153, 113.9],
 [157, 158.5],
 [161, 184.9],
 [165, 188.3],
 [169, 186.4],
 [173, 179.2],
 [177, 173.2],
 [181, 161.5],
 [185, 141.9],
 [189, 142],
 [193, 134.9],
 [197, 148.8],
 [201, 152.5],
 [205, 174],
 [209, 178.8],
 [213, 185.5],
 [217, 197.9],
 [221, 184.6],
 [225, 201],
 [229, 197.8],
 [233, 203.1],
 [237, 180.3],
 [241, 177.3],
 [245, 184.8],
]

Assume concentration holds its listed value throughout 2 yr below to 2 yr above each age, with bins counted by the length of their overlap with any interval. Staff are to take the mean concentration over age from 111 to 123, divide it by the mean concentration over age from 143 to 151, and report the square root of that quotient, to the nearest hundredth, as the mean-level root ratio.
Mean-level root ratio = 1.10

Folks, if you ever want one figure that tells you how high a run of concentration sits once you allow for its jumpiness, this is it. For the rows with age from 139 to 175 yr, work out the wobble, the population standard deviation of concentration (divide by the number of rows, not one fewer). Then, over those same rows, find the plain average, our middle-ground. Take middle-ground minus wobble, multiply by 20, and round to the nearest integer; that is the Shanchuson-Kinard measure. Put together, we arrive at 2861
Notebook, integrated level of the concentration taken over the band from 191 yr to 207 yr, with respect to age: 2441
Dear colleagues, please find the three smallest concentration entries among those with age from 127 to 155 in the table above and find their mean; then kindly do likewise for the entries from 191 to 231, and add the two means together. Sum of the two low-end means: 286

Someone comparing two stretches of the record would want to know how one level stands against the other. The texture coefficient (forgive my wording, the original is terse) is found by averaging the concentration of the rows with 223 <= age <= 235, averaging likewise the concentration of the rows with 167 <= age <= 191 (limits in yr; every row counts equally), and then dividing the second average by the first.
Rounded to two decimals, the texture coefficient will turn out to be 0.82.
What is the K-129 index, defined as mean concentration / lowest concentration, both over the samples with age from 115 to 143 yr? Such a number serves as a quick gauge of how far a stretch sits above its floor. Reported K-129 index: 1.09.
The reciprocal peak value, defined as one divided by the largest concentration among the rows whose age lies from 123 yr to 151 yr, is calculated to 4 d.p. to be 0.0050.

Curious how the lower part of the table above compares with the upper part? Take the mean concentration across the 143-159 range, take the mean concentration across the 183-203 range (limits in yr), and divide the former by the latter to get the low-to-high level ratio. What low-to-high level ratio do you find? 1.02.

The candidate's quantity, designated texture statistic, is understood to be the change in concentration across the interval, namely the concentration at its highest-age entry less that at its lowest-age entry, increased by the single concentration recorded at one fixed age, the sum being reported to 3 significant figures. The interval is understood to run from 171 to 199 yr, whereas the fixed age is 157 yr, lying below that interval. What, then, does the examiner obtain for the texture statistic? 128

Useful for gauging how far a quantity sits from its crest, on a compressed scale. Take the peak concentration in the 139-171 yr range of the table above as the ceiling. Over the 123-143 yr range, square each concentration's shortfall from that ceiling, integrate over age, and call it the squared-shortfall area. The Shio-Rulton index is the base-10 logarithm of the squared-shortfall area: 3.2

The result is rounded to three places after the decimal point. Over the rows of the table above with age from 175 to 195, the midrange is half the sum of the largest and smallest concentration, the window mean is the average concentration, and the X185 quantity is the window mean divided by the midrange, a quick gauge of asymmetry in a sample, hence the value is 0.978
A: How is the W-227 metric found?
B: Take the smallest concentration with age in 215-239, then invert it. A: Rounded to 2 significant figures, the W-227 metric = 0.0055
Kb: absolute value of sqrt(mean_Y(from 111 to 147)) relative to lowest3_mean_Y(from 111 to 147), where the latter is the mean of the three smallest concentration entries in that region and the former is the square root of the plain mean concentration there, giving 0.077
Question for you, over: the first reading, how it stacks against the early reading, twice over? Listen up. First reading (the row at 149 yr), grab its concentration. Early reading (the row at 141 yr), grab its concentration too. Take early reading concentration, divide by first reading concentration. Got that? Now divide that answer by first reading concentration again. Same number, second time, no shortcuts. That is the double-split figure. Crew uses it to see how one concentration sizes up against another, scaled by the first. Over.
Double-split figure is 0.010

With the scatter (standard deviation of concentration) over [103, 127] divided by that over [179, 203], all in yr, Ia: 0.87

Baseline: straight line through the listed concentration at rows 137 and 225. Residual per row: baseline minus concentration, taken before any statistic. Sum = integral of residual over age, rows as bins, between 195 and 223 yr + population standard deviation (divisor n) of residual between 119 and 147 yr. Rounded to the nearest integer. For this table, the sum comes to 605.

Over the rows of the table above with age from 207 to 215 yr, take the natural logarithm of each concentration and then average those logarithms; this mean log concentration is 5.20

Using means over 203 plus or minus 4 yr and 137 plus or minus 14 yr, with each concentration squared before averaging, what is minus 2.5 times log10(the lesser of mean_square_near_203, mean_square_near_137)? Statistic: -11.1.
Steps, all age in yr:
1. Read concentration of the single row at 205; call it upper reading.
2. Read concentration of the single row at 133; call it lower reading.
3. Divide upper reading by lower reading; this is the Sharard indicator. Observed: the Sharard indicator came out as 0.93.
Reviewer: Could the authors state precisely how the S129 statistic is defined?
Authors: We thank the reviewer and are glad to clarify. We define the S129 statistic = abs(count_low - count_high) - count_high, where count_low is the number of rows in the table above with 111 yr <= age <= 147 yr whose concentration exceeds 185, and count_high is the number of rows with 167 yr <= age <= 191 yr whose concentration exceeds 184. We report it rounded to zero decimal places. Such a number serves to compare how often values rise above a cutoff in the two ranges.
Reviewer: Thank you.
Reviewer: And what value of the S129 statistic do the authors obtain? 3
